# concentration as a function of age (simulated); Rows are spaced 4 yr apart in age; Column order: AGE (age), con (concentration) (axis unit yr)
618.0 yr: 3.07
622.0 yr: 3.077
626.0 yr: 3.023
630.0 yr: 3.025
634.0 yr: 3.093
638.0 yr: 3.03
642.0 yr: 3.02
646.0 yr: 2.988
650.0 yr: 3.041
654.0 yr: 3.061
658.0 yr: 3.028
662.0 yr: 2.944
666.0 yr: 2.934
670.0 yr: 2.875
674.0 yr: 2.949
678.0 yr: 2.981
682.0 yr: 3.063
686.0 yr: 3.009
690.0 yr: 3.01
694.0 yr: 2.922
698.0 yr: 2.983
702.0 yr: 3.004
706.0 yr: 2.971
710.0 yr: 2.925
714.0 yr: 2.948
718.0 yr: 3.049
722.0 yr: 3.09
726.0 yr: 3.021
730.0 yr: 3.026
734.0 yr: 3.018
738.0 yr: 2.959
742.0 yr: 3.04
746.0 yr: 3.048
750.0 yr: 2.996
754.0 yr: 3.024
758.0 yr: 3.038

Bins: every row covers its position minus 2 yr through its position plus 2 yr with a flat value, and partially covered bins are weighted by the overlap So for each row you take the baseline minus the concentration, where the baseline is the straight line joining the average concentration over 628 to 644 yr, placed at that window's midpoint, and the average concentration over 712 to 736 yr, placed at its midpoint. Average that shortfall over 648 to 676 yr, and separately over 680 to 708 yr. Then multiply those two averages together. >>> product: 0.0022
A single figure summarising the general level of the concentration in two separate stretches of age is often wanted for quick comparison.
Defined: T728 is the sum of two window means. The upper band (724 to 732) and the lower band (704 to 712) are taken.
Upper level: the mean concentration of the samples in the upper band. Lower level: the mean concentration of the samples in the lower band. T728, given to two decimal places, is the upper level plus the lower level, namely 5.97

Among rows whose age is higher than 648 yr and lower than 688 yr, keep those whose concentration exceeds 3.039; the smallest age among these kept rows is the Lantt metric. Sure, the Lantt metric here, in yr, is 650.0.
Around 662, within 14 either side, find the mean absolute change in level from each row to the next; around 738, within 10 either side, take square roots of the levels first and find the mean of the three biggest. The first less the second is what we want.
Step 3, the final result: -1.70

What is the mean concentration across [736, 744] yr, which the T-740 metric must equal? 3.00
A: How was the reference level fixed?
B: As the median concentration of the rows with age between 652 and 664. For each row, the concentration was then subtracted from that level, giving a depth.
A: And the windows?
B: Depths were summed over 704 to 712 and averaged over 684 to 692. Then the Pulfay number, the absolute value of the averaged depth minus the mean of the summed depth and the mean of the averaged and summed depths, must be 0.106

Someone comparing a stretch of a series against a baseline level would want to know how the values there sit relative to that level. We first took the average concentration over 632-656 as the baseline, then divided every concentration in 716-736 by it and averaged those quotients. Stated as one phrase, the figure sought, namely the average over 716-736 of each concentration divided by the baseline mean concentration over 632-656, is 1.00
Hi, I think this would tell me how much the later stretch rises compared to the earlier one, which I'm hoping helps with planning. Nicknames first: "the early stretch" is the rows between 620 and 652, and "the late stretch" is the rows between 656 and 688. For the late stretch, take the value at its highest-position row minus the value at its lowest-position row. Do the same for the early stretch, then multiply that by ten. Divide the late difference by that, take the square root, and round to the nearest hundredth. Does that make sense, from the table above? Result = 0.23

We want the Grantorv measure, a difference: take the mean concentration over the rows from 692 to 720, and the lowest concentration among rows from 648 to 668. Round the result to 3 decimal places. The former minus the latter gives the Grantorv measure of 0.038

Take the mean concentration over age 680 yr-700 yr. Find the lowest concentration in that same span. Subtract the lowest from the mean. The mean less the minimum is 0.08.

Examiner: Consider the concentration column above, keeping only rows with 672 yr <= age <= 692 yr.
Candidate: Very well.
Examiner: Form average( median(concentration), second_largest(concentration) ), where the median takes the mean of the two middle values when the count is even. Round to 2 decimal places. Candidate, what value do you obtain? 3.01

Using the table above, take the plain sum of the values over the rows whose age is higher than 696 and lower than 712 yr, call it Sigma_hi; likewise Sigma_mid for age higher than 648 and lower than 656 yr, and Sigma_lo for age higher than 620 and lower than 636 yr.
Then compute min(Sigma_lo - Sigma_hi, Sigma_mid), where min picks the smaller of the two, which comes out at 0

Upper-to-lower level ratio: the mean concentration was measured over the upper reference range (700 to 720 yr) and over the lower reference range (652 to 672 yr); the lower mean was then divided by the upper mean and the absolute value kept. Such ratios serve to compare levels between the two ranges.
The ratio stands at 1.00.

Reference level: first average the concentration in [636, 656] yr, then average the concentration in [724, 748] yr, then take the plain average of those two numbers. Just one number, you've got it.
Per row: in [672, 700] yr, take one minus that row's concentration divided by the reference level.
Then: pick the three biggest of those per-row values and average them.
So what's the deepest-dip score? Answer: 0.024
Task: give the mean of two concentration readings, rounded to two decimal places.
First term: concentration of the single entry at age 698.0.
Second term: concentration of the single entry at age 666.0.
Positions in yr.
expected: 2.96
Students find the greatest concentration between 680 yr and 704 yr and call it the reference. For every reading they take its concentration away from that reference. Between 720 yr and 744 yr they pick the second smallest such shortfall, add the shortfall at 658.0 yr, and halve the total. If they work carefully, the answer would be 0.029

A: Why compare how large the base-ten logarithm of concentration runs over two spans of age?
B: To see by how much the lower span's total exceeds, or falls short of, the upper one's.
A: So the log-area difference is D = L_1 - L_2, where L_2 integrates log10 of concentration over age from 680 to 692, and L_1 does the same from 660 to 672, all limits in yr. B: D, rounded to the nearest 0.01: -0.19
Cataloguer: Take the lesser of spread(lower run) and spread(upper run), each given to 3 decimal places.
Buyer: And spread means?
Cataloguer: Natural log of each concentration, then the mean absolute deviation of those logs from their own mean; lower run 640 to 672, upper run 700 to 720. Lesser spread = 0.013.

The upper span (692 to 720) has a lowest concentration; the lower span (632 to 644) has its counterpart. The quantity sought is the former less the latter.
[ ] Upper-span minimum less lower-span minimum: -0.10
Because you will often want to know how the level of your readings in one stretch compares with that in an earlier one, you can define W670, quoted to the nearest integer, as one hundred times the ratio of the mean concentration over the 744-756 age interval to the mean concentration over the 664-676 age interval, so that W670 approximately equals 104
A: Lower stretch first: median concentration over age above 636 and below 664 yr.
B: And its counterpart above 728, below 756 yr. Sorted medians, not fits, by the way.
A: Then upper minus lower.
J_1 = 0.00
